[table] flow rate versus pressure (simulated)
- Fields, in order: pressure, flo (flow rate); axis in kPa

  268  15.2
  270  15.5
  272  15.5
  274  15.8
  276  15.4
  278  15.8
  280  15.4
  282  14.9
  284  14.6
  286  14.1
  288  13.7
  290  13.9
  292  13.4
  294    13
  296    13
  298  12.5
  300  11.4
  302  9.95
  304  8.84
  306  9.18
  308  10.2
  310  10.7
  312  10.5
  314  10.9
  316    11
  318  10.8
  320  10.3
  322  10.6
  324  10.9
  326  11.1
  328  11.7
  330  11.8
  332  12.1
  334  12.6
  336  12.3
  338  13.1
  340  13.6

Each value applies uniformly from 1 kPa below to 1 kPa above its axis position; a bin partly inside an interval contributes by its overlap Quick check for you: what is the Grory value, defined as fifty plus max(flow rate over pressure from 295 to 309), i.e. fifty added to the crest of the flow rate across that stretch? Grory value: 63.0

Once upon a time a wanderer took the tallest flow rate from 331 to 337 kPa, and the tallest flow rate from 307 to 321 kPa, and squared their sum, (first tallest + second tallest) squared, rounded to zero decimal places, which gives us 557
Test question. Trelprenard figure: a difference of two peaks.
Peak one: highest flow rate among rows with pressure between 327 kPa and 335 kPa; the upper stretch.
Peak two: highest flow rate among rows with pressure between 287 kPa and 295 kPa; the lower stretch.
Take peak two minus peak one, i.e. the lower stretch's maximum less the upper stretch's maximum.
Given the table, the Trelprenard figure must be 1.3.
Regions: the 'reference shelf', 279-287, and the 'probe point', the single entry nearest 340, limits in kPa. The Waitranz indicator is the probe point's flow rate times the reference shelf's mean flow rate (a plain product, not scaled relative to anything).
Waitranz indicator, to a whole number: 201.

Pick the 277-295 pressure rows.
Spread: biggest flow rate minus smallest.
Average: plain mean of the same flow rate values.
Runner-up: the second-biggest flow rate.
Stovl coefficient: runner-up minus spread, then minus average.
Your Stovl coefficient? -1.7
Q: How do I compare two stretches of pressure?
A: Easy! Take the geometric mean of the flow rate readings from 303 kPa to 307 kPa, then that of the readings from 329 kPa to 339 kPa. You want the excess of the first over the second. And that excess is -3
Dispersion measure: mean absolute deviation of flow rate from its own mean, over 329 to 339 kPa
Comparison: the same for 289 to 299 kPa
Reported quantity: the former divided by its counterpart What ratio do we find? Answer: 1.0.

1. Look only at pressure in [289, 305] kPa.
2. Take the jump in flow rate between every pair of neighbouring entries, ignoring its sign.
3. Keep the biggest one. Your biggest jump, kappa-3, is 1.45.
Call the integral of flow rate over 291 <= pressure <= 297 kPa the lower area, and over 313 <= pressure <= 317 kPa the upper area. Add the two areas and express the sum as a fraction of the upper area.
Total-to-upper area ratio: 2.80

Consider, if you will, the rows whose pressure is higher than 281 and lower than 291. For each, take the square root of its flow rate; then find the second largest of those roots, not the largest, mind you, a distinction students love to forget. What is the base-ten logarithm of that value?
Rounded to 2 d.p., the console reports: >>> 0.58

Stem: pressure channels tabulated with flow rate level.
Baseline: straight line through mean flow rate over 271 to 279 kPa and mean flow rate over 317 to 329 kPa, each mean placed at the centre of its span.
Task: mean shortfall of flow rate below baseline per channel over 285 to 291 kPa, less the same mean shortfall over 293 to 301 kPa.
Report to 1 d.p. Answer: -0.5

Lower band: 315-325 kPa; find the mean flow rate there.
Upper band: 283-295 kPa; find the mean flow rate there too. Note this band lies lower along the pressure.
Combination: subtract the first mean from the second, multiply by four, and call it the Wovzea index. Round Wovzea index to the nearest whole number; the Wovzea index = 12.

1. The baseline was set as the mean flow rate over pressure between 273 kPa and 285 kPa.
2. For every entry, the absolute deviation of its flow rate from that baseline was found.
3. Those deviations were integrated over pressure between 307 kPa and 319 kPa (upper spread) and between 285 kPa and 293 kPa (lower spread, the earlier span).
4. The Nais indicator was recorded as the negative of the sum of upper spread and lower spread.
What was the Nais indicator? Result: -68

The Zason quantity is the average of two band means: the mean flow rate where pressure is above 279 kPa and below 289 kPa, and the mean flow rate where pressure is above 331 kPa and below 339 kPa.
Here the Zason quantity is 13.5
